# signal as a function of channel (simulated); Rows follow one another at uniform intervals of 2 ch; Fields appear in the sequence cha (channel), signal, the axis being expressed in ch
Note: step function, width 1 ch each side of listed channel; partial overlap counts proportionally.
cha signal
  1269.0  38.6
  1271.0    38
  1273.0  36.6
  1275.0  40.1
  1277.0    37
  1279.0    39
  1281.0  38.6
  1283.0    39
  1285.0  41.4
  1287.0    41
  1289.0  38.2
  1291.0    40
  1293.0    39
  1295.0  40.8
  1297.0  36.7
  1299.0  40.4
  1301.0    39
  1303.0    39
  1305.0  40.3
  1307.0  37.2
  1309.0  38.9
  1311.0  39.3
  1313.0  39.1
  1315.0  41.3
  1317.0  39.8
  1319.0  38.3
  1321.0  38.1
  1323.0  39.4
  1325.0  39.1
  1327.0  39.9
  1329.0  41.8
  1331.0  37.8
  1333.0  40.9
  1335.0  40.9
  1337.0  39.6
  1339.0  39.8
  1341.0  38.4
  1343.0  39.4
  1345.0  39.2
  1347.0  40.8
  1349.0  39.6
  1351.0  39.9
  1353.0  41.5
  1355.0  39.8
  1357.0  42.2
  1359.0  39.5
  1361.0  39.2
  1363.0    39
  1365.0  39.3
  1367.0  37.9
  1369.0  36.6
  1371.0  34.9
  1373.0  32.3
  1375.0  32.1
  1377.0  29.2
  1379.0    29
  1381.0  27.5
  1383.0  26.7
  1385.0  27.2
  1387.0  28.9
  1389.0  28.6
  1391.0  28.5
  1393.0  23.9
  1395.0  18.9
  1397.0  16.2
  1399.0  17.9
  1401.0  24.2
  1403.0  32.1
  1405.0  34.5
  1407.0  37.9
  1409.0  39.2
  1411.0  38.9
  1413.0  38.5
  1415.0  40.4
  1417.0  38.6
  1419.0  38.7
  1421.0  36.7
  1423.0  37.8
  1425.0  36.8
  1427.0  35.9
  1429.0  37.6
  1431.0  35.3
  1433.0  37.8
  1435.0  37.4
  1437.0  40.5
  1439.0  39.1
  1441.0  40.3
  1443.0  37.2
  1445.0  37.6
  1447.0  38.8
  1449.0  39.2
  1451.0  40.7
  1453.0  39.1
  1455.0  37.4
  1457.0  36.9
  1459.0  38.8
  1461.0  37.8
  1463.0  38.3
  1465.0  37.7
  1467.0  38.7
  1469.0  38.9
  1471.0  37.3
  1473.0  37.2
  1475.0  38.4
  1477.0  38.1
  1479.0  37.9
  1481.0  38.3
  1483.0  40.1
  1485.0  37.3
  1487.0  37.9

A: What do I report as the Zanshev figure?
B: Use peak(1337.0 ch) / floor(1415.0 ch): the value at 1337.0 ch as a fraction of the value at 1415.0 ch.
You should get 0.98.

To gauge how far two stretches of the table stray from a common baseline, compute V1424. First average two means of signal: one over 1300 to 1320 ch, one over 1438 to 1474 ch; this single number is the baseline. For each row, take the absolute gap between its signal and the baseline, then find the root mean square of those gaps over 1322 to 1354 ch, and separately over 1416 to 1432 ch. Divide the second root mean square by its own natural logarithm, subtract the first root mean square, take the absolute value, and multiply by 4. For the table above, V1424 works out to 6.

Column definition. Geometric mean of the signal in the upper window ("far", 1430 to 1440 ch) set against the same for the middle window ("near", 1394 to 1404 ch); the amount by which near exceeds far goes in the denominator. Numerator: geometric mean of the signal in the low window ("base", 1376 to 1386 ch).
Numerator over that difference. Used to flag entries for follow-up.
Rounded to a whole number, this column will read -2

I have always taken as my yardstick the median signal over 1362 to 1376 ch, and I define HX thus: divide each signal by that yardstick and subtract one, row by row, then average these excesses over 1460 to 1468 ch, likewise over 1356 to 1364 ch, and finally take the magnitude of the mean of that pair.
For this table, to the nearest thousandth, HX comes 0.067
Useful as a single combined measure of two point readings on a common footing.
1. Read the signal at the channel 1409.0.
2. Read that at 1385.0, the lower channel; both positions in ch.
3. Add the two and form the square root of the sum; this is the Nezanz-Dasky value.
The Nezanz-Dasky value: 8.15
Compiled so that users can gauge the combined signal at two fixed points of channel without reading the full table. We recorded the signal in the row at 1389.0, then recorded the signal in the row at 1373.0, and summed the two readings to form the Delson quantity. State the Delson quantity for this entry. 60.9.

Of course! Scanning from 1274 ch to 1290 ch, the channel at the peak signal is 1285.0 ch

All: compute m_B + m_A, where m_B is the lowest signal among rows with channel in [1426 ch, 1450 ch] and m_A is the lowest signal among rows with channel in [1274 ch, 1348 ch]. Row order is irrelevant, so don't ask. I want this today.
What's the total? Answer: 72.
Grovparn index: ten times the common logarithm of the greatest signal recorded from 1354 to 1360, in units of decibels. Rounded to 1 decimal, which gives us 16.3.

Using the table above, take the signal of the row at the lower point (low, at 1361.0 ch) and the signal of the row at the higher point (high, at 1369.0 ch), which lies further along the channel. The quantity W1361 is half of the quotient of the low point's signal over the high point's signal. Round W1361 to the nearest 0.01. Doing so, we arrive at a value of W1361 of 0.54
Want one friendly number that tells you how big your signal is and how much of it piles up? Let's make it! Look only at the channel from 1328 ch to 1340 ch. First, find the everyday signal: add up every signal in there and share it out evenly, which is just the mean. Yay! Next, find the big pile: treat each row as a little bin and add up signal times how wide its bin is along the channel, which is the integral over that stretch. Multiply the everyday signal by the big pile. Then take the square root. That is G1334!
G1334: 139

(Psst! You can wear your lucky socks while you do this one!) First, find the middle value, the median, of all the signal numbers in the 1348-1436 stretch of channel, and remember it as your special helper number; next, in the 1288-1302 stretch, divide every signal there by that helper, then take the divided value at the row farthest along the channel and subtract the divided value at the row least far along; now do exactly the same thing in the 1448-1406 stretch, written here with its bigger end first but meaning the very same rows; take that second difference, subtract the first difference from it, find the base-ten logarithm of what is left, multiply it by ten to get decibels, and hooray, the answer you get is -26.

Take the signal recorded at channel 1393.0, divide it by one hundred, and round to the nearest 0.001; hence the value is 0.239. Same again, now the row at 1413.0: 0.385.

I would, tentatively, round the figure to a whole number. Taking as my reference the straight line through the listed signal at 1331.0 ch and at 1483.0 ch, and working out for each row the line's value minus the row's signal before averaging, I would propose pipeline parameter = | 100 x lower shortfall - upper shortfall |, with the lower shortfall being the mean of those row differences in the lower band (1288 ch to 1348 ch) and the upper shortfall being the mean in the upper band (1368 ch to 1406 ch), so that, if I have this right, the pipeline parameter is 192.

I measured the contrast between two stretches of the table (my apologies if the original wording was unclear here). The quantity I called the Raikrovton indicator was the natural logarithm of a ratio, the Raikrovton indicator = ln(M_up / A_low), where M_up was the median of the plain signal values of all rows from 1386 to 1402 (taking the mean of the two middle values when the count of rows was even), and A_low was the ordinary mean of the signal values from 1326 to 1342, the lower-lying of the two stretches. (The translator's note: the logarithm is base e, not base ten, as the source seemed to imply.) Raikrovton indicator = -0.51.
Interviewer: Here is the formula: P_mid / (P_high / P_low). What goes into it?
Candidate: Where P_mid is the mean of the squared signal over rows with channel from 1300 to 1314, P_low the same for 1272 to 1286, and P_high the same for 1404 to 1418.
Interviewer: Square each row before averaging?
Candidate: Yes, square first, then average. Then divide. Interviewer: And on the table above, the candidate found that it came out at 1561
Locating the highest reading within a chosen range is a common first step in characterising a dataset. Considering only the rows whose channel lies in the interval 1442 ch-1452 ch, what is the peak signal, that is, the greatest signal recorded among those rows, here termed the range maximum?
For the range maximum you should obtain 40.7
